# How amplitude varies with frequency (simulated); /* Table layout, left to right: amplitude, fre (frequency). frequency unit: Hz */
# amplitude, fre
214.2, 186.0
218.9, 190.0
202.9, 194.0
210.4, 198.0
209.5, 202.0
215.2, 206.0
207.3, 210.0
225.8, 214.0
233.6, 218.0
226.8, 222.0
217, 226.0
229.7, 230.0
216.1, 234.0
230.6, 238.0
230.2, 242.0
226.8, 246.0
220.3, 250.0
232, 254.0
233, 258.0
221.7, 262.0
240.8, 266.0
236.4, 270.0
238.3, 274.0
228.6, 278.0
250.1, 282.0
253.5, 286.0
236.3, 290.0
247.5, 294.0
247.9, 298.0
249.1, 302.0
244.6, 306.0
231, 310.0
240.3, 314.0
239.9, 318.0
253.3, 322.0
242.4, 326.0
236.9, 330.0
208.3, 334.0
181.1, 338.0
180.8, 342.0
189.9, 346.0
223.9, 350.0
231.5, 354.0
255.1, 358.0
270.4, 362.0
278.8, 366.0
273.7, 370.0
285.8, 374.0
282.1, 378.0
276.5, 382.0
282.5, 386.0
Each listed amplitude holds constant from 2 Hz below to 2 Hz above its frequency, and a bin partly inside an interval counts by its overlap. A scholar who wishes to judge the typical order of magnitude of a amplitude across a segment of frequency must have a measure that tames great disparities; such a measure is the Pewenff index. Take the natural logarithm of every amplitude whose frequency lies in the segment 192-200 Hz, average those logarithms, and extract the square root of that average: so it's 2.31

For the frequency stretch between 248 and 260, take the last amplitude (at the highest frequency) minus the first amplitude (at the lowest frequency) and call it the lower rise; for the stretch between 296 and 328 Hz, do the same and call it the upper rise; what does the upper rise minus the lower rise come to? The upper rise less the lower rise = -18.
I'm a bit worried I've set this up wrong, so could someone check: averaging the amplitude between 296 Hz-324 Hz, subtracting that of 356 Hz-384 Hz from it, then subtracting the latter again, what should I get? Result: -306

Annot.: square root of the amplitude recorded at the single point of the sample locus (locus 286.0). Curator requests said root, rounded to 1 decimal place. 15.9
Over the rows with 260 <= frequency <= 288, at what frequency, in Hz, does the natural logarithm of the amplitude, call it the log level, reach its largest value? 286.0 Hz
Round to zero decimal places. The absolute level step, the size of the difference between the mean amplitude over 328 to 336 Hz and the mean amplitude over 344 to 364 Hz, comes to 12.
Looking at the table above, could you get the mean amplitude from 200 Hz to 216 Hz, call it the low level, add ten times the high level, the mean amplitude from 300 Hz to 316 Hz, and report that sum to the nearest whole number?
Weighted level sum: 2627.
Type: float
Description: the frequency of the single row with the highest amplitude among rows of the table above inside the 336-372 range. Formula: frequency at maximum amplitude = 366.0 Hz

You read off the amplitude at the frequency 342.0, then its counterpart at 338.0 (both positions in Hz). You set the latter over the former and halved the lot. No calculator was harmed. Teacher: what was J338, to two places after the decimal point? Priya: 0.50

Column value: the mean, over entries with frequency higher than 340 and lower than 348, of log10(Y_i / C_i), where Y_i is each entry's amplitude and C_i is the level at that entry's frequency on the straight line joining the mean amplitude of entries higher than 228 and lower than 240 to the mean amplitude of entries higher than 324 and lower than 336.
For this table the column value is -0.093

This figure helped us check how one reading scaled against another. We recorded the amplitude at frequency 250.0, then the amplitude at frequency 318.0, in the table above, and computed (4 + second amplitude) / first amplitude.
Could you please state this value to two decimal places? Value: 1.11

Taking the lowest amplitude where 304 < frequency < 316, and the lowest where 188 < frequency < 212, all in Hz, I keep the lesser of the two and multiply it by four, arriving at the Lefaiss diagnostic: 812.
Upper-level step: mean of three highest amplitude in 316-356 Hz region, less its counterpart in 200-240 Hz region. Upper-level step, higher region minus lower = 14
